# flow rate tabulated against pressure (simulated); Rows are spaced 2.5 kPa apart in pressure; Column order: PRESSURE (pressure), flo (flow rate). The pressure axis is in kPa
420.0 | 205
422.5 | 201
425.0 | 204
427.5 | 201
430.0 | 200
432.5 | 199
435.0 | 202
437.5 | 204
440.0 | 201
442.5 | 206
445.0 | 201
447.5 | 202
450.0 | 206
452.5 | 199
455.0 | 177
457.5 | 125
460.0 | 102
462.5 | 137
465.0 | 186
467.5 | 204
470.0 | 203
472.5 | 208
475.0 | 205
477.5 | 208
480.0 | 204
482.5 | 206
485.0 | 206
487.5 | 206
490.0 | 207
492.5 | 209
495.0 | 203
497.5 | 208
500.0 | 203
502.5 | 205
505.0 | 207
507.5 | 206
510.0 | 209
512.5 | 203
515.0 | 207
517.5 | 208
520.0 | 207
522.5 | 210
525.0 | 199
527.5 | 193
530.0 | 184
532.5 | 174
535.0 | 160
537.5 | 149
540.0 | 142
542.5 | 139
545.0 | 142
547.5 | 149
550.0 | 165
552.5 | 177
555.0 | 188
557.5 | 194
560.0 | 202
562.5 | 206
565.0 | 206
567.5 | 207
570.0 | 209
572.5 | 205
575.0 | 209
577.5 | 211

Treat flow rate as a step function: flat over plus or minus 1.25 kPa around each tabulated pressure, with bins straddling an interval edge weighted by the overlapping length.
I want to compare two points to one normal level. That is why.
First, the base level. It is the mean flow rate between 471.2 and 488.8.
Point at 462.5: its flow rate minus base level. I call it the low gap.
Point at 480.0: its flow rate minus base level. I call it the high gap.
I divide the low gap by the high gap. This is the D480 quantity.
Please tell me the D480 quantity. 32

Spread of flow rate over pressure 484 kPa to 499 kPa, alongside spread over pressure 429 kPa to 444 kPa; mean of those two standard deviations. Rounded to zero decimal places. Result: 2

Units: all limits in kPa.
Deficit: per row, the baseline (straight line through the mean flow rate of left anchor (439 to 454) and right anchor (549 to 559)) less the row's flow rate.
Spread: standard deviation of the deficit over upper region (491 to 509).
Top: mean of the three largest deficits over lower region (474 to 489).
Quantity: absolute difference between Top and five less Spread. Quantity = 12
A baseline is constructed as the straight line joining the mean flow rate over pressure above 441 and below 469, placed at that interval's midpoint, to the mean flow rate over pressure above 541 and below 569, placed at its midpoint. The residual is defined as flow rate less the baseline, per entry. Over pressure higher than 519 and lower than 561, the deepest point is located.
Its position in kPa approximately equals 542.5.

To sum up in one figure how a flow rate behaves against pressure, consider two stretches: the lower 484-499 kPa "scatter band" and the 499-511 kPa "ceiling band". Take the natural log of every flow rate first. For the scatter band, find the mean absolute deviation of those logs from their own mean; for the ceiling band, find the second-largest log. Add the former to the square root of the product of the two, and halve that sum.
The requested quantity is 0.10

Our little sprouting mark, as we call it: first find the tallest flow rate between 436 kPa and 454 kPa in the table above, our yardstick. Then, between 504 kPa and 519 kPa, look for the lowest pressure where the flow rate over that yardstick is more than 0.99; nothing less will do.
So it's 505.0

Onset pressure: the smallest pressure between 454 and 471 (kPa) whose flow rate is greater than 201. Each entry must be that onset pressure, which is 467.5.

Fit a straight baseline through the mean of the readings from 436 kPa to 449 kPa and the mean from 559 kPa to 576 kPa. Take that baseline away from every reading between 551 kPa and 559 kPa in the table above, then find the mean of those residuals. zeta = -20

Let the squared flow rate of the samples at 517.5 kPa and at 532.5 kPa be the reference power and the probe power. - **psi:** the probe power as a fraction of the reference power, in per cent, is 70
